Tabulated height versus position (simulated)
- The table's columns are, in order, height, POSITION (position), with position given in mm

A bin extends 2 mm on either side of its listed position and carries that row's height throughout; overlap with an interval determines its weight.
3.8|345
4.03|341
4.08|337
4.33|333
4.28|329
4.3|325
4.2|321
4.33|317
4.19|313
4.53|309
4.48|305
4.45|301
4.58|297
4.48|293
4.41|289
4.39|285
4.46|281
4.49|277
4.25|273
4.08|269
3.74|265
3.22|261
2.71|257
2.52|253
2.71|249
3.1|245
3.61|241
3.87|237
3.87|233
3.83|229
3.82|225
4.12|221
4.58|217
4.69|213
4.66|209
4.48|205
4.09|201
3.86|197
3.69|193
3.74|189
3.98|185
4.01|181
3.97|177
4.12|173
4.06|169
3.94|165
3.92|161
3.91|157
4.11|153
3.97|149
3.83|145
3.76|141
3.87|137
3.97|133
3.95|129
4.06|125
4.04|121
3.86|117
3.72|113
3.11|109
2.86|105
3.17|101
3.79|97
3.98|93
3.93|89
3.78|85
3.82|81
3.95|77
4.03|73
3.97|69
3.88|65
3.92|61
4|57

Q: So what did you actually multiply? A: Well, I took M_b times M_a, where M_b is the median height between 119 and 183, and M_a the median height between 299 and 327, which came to 17.2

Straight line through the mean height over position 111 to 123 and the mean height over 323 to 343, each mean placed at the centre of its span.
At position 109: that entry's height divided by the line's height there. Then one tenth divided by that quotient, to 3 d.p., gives 0.124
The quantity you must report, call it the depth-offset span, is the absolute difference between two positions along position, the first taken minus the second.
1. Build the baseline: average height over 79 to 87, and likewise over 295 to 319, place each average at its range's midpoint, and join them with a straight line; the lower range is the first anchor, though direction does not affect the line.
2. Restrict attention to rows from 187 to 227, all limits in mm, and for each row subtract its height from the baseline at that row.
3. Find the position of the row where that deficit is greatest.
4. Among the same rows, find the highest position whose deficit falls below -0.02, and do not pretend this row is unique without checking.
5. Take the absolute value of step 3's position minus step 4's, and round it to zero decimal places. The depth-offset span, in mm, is 24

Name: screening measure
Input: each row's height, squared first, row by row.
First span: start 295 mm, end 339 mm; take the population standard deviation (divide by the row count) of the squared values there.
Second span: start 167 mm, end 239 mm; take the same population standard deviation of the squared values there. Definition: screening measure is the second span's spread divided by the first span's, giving 2.0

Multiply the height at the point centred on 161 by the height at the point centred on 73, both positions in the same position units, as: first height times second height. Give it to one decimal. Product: 15.8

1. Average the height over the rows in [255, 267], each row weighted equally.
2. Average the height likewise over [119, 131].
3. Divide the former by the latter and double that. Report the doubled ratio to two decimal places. 1.60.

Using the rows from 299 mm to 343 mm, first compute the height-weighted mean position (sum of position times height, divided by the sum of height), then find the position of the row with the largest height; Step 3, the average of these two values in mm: 314.8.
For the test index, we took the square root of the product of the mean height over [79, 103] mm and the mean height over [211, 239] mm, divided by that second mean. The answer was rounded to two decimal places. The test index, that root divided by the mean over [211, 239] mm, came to 0.95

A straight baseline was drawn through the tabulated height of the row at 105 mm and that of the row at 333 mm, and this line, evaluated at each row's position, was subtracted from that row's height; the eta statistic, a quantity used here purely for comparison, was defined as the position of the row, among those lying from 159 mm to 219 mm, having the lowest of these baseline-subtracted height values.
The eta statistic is 193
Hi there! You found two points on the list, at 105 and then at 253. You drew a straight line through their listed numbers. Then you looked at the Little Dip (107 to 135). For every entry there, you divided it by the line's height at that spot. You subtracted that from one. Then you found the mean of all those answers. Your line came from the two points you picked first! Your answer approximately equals -0.35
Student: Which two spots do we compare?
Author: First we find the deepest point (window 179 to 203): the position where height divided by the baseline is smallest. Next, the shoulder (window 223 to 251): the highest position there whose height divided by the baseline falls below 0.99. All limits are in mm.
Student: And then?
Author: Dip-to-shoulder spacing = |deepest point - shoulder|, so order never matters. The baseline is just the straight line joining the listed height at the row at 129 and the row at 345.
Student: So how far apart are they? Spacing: 56 mm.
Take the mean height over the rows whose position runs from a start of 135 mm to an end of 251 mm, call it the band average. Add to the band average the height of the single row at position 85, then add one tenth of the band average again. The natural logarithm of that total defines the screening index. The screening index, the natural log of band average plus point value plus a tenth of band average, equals 2.09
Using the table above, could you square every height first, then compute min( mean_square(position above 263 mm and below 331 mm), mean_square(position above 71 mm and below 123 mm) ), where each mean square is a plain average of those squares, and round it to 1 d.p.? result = 13.8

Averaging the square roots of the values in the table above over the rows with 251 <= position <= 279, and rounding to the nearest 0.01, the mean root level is 1.88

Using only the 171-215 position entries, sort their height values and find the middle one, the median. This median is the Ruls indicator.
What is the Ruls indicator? 4.01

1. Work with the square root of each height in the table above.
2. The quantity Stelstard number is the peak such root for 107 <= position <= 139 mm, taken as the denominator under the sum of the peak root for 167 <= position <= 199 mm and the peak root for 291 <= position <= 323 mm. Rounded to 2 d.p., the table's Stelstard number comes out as 2.07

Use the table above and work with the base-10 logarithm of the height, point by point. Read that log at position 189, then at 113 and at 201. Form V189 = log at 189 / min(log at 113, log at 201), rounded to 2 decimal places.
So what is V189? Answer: 1.00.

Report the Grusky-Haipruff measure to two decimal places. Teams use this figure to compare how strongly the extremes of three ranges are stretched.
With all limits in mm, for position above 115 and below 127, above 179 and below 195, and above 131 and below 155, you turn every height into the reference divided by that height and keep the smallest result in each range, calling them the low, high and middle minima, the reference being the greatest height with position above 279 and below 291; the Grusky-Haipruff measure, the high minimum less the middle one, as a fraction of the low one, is 0.02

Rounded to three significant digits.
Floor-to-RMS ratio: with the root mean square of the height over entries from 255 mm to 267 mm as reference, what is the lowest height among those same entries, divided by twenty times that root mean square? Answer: 0.0417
